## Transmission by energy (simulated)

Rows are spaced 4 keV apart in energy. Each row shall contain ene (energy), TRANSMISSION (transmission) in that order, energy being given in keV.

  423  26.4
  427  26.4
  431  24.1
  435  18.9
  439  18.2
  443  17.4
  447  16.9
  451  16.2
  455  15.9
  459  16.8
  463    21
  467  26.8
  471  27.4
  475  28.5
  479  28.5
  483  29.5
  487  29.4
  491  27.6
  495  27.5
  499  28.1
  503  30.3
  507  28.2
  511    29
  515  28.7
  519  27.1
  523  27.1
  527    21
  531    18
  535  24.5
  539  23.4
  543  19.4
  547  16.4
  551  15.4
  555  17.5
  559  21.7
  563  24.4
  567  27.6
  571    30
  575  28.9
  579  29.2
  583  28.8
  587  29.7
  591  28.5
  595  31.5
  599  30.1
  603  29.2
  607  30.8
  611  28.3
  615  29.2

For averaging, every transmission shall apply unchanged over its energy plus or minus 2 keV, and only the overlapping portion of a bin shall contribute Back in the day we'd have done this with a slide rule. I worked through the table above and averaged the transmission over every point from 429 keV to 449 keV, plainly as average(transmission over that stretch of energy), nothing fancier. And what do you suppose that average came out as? 19.1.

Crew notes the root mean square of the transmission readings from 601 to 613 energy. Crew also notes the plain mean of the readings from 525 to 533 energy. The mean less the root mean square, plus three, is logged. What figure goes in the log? -7.0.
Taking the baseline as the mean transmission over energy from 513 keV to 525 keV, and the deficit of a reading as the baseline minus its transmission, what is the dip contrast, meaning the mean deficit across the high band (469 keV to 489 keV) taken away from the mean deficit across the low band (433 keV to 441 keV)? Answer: 10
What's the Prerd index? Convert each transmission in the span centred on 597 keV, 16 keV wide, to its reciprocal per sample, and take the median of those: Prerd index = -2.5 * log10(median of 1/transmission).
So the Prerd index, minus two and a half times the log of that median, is 3.7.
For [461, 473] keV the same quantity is 3.6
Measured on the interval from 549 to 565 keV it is 3.2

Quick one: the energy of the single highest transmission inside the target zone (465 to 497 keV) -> 483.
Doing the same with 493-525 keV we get 503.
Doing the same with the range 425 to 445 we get 427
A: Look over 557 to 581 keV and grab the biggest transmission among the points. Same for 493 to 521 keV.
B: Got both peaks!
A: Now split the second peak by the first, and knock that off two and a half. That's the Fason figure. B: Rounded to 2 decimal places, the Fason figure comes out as 1.49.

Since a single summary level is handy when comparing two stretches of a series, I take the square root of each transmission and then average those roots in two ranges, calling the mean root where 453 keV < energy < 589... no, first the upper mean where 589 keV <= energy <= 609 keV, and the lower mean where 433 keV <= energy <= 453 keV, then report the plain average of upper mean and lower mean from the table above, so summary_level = 4.83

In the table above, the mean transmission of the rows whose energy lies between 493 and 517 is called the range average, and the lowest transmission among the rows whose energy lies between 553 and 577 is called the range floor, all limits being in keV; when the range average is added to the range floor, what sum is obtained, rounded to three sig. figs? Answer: 46.1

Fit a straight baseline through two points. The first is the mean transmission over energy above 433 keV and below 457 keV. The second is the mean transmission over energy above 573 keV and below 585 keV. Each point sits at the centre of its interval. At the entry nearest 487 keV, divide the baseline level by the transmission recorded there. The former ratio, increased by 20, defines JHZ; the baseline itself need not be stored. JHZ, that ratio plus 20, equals 20.71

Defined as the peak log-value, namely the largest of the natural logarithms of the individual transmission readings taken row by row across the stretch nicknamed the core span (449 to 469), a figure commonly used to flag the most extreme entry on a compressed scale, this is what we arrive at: 3.29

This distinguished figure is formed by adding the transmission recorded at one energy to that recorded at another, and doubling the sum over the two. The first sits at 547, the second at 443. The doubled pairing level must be 68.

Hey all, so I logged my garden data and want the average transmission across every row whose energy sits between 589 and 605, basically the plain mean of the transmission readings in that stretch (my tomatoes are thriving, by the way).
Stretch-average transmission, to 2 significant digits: 30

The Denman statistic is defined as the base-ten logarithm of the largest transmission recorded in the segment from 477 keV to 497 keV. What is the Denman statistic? 1.47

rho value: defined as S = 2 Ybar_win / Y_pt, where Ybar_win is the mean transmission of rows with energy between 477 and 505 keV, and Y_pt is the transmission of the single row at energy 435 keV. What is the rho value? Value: 3.04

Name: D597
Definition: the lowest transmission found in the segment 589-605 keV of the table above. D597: 28.5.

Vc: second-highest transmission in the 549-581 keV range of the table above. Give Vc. 29.2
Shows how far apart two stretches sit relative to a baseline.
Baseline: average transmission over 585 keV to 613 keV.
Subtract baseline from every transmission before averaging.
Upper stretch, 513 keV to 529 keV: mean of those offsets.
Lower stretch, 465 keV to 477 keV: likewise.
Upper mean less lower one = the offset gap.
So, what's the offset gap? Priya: -1.6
